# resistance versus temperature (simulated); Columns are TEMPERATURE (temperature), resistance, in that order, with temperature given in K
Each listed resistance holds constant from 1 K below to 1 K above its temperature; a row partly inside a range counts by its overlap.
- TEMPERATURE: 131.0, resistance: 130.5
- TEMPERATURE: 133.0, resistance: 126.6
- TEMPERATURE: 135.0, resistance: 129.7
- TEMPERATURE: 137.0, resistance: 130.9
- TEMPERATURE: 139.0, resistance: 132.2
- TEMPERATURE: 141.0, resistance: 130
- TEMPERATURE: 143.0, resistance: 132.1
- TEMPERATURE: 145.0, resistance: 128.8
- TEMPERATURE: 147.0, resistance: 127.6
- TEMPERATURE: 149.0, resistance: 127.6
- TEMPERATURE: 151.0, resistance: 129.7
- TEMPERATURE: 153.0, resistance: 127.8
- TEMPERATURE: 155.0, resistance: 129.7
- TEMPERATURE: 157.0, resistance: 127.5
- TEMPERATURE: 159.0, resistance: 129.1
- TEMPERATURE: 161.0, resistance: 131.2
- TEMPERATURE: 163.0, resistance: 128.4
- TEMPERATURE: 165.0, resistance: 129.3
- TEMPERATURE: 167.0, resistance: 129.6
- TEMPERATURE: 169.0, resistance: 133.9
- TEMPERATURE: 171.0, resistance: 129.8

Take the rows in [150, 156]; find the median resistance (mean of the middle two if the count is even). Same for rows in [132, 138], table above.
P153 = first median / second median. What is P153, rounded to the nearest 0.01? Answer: 1.00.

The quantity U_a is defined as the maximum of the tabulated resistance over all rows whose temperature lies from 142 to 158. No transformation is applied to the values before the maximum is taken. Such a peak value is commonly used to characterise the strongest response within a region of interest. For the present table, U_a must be 132.1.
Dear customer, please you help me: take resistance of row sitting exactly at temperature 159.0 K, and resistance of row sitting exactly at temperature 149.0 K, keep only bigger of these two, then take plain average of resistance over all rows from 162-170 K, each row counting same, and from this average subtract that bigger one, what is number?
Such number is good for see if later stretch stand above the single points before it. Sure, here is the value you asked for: 1.2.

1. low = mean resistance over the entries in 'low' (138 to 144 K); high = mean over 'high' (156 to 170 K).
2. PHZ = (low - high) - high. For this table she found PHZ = -128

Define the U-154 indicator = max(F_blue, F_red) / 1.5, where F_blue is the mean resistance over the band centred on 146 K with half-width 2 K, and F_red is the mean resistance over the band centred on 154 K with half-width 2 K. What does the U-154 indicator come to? 85.8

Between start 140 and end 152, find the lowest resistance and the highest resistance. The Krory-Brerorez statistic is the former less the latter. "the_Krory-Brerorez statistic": -4.5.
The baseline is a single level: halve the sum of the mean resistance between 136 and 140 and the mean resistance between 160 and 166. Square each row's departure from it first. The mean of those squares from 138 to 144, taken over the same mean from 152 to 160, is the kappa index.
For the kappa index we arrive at 0.3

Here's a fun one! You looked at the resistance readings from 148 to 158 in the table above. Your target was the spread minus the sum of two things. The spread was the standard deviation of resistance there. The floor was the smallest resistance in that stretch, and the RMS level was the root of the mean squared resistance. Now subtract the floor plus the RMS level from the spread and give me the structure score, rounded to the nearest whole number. -255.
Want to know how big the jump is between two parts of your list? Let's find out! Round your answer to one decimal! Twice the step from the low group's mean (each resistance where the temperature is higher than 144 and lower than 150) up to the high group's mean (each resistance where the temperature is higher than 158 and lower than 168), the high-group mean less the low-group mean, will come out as 3.0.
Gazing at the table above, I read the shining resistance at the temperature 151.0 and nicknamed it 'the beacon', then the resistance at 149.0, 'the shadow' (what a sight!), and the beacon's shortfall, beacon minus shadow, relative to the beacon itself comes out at 0.02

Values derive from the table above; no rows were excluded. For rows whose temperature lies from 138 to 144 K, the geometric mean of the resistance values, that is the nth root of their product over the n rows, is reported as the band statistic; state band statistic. 131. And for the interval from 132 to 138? 129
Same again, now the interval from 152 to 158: 128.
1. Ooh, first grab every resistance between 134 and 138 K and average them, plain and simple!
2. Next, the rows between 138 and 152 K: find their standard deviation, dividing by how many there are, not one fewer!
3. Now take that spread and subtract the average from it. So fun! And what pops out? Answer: -129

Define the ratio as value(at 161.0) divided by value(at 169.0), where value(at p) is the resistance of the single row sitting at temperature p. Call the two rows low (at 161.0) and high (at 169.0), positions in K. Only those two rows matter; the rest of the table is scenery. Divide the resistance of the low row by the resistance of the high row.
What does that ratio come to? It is 0.98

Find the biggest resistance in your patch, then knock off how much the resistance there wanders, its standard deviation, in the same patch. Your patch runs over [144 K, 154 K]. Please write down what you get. 129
